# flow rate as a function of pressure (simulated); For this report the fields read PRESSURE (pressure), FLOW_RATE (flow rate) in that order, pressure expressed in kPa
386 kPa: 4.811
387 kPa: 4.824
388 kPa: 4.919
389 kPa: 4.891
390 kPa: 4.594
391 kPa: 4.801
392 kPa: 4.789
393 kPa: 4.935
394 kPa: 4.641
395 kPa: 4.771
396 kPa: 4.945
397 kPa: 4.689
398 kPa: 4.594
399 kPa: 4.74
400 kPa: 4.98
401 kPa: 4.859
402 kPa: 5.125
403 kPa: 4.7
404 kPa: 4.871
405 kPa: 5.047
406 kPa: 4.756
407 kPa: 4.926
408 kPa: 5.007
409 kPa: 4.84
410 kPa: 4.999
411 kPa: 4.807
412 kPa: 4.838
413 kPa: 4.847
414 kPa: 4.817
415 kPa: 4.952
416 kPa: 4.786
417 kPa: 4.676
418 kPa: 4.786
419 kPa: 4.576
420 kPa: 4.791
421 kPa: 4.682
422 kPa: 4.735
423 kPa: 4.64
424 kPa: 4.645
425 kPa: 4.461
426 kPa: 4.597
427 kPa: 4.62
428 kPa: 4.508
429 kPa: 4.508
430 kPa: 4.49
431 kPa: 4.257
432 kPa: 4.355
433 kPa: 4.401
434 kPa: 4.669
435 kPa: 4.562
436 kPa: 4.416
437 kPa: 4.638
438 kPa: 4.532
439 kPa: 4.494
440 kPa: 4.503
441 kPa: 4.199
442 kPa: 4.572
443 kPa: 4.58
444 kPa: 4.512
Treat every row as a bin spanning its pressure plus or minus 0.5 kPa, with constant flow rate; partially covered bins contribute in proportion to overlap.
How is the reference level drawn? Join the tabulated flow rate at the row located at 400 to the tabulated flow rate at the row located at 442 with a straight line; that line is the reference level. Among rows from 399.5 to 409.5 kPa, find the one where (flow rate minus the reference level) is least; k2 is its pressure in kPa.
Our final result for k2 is 403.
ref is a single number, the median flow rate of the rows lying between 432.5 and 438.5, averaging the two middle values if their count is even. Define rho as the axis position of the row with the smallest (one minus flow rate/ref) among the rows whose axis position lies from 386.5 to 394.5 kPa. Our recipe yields 393 kPa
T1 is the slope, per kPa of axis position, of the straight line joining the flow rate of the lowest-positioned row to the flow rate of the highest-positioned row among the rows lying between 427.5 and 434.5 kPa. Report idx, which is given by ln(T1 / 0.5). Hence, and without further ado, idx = -2.9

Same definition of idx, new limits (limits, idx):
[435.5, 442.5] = -3.0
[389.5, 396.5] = -2.1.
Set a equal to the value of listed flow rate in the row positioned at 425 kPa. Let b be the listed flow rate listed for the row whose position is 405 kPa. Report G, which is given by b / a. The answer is 1.13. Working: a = 4.461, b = 5.047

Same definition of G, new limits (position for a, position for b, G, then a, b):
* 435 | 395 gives 1.05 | 4.562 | 4.771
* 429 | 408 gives 1.11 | 4.508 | 5.007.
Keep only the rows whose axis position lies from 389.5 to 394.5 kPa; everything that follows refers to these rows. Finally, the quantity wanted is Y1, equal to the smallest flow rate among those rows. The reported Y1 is 4.594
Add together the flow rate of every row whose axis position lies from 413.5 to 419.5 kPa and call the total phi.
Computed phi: 29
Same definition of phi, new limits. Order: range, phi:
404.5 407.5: 15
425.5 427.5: 9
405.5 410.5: 25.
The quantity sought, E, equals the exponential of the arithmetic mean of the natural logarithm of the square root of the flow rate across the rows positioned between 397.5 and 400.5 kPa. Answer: 2.18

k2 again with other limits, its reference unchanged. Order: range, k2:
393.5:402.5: 398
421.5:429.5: 425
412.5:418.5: 417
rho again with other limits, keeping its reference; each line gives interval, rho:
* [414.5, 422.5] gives 415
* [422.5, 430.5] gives 424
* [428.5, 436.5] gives 434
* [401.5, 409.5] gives 402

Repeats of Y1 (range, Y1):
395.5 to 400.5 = 4.594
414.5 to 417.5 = 4.676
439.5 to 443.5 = 4.199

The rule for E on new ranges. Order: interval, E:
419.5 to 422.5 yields 2.18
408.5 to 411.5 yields 2.21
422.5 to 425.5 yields 2.14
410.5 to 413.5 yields 2.20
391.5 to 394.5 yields 2.19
